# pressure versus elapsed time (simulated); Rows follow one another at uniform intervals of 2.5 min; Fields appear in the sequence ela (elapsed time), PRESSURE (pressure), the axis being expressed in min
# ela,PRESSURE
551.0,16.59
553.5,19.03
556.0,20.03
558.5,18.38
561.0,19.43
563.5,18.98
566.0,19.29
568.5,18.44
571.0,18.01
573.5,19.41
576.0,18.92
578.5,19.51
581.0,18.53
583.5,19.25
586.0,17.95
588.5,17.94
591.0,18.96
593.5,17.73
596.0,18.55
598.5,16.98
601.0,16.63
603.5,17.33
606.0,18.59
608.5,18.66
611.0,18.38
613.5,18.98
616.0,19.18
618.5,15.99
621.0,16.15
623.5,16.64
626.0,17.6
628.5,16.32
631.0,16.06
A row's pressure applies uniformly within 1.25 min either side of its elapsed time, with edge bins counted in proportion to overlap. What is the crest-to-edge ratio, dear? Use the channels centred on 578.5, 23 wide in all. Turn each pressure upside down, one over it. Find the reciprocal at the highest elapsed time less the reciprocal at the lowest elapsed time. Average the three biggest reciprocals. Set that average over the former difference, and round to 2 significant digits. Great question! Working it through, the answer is 37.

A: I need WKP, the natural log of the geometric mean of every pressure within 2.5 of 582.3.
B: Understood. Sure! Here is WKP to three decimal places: 2.938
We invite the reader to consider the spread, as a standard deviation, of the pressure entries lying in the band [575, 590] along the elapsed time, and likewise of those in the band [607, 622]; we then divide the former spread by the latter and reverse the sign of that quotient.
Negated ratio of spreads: -0.46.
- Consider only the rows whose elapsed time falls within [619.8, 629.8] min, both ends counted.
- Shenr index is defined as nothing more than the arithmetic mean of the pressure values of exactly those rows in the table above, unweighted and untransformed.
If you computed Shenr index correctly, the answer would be 16.7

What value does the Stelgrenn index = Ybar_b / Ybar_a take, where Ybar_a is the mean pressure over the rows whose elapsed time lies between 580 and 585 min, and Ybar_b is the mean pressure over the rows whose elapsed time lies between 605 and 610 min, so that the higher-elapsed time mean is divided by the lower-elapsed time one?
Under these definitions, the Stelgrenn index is 0.99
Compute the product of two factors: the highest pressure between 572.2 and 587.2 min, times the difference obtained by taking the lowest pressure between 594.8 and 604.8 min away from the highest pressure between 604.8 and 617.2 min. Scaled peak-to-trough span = 50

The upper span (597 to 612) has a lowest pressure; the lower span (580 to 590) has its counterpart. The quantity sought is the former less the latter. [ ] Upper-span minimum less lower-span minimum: -1.3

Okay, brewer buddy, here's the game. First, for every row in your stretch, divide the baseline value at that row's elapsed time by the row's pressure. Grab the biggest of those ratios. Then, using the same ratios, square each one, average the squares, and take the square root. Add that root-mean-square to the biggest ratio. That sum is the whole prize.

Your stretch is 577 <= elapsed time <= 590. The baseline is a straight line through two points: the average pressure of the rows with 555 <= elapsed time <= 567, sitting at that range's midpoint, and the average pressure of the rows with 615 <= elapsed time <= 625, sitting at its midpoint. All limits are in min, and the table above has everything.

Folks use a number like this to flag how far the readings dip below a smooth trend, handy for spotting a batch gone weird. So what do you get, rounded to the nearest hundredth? 2.00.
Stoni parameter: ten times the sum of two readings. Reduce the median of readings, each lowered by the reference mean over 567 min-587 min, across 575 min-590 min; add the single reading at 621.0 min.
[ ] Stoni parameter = 161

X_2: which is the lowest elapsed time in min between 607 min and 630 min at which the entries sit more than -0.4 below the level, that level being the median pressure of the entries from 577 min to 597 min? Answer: 608.5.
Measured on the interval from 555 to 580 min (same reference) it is 558.5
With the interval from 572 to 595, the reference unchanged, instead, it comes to 576.0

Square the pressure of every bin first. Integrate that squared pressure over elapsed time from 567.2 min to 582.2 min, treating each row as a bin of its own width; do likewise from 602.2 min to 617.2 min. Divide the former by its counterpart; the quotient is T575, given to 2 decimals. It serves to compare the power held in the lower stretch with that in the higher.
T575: 1.03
